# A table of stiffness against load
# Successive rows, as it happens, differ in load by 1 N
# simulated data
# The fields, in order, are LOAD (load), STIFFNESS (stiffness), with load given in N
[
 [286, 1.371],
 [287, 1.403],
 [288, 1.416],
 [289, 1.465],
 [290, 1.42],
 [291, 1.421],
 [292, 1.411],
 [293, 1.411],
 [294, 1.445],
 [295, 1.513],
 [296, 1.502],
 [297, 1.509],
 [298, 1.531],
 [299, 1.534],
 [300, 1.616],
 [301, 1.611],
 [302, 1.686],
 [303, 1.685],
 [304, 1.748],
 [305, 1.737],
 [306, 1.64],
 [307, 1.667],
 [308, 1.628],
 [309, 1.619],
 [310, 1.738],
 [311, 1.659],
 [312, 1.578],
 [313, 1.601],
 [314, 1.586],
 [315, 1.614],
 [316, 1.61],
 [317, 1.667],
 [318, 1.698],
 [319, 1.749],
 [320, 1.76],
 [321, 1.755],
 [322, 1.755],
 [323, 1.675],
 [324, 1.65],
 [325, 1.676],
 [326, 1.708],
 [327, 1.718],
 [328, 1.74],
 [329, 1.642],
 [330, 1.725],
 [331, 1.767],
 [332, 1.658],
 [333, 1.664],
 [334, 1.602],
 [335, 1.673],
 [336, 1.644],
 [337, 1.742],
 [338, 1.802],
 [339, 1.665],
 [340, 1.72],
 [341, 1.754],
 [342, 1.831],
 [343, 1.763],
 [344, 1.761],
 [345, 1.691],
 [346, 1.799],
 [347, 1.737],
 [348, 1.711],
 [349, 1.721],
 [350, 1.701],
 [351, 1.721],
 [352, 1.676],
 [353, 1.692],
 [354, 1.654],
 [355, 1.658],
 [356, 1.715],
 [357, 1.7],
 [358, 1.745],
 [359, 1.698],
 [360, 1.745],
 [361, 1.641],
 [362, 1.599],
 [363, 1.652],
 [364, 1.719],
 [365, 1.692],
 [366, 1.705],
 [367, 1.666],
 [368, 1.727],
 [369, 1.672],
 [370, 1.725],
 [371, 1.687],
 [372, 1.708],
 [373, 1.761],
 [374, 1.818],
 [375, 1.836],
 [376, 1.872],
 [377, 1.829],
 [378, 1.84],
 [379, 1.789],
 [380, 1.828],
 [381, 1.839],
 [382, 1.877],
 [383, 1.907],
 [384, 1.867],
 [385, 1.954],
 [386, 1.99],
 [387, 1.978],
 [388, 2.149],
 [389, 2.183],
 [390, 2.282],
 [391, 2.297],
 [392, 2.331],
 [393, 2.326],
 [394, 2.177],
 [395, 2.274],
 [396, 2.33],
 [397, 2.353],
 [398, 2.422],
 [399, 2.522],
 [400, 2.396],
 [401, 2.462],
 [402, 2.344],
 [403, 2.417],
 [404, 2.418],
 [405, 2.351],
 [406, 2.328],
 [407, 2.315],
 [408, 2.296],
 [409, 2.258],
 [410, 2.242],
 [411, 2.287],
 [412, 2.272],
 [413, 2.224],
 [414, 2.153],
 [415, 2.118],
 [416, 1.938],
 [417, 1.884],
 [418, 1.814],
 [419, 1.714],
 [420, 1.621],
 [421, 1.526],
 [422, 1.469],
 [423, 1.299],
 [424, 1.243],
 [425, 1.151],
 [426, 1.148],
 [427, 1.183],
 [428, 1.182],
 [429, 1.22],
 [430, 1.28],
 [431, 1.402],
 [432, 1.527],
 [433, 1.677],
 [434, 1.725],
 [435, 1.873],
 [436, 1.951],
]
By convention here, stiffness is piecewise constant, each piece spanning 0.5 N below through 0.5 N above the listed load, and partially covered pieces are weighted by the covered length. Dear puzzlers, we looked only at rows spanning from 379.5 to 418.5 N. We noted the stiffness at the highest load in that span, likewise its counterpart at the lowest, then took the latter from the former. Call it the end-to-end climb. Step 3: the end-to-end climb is -0.01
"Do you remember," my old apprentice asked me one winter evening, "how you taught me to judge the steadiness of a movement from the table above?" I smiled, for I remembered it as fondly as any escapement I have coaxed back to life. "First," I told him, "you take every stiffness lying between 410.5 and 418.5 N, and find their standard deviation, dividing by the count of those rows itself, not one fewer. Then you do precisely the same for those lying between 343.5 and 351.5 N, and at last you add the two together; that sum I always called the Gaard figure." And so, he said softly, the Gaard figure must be 0.20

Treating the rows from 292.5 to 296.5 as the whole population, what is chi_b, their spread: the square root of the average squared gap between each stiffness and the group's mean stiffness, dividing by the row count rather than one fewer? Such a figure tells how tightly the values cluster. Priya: 0.04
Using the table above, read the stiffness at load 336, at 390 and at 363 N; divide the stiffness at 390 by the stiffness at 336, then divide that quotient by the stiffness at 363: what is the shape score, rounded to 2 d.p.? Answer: 0.84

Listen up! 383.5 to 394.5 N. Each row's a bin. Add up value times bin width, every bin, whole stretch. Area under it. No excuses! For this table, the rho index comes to 23.5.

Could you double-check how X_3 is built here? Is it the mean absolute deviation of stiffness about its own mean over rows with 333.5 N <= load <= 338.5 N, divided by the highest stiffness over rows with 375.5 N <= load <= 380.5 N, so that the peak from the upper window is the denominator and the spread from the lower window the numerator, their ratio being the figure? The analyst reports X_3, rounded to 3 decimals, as 0.034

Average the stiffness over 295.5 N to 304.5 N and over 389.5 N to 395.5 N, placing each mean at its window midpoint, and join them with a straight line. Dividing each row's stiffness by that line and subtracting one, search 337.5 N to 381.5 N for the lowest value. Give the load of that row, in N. 362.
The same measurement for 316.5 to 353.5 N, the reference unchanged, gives 352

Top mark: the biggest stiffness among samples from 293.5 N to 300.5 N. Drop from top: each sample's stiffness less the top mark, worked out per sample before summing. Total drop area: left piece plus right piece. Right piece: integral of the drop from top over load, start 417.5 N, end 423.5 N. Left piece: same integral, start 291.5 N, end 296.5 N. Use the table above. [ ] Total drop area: -1.1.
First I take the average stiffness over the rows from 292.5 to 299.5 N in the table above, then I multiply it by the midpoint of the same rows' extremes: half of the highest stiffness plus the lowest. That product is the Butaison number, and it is 2.2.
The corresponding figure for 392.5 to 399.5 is 5.5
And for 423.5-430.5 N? 1.5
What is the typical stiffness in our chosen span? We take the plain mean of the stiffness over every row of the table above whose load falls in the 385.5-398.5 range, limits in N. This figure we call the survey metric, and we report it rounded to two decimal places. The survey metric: 2.24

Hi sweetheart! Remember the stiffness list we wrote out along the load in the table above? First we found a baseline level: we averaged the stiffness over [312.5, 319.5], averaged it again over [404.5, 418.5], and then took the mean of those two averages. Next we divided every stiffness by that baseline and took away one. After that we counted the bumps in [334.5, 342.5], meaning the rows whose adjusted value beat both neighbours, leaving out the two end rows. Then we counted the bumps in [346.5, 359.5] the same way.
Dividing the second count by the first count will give 5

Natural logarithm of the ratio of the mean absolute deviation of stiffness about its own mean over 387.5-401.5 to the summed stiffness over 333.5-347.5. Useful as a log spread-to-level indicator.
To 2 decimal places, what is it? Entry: -5.70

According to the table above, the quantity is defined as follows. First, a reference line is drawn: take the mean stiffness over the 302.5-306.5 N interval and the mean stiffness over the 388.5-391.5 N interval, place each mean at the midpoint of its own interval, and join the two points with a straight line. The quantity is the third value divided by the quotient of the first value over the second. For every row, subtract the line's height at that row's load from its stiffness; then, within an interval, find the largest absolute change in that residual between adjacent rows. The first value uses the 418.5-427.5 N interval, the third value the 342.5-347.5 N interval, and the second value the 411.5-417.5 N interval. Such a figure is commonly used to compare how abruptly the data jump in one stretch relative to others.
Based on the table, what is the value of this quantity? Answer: 0.11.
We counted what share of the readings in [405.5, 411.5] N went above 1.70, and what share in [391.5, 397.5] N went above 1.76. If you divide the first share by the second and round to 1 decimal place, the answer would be 1.0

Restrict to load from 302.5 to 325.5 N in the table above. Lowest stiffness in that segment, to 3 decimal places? 1.578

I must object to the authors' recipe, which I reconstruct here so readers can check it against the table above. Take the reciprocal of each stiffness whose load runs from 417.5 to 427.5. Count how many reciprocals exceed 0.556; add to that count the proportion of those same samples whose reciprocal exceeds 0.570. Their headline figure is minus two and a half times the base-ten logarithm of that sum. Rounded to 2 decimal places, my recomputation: -2.49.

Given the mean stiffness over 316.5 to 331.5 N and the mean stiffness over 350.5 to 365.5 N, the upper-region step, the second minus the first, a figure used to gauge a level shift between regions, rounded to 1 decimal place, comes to 0.0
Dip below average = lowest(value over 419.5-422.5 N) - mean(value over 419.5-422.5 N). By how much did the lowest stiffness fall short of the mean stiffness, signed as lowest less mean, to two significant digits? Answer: -0.070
